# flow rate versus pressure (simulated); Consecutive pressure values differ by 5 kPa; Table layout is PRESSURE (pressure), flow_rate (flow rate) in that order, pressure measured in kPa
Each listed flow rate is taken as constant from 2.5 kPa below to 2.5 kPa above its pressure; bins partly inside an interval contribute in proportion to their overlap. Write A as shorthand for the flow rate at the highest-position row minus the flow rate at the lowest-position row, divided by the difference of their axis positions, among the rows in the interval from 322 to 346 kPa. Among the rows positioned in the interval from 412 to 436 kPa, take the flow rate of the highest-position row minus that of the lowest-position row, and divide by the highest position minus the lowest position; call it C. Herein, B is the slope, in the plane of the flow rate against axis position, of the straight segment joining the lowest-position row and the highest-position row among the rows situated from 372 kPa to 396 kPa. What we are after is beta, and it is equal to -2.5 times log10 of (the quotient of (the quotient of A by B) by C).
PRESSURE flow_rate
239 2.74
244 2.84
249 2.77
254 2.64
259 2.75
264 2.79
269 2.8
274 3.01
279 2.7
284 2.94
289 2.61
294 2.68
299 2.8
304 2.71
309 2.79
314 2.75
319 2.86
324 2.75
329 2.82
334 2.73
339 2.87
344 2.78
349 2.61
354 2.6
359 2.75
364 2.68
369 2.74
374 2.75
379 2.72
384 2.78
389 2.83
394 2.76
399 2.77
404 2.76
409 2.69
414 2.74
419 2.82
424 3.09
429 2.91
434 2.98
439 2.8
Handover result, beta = -6.0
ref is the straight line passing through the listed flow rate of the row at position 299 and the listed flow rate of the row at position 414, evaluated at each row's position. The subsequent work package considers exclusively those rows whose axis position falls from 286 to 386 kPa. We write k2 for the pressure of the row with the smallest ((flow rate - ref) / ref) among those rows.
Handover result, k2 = 289 kPa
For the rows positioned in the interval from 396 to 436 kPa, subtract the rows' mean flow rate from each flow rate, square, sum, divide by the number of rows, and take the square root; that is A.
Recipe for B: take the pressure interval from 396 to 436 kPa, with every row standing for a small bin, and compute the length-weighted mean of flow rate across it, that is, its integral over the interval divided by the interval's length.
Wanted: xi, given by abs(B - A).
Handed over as 2.71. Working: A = 0.128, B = 2.84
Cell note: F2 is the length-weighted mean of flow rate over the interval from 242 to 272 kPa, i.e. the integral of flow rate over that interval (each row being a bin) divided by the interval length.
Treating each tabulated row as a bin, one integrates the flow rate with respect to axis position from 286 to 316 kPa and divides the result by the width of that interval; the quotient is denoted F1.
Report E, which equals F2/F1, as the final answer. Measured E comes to 1.02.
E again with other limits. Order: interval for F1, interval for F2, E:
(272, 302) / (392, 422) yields 0.99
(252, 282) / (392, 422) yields 0.99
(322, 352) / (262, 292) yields 1.02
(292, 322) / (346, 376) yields 0.97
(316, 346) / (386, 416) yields 0.98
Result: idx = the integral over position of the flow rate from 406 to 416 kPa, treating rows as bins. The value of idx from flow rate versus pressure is 27.2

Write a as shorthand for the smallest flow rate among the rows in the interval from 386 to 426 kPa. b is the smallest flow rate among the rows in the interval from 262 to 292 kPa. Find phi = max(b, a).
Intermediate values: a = 2.69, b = 2.61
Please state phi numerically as 2.69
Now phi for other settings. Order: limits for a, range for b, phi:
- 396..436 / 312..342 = 2.73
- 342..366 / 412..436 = 2.74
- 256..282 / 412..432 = 2.74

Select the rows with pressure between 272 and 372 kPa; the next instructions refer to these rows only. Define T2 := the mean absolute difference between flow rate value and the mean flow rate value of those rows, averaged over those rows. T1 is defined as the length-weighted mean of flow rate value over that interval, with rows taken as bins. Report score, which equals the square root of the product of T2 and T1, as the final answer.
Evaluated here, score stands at 0.47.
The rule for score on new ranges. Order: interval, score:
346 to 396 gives 0.39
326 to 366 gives 0.45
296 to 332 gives 0.33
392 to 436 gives 0.55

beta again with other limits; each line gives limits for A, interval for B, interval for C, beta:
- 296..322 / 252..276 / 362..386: -3.8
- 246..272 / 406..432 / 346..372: -3.3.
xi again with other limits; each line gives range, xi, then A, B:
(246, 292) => 2.66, 0.122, 2.78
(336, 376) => 2.64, 0.084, 2.72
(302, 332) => 2.73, 0.050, 2.78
